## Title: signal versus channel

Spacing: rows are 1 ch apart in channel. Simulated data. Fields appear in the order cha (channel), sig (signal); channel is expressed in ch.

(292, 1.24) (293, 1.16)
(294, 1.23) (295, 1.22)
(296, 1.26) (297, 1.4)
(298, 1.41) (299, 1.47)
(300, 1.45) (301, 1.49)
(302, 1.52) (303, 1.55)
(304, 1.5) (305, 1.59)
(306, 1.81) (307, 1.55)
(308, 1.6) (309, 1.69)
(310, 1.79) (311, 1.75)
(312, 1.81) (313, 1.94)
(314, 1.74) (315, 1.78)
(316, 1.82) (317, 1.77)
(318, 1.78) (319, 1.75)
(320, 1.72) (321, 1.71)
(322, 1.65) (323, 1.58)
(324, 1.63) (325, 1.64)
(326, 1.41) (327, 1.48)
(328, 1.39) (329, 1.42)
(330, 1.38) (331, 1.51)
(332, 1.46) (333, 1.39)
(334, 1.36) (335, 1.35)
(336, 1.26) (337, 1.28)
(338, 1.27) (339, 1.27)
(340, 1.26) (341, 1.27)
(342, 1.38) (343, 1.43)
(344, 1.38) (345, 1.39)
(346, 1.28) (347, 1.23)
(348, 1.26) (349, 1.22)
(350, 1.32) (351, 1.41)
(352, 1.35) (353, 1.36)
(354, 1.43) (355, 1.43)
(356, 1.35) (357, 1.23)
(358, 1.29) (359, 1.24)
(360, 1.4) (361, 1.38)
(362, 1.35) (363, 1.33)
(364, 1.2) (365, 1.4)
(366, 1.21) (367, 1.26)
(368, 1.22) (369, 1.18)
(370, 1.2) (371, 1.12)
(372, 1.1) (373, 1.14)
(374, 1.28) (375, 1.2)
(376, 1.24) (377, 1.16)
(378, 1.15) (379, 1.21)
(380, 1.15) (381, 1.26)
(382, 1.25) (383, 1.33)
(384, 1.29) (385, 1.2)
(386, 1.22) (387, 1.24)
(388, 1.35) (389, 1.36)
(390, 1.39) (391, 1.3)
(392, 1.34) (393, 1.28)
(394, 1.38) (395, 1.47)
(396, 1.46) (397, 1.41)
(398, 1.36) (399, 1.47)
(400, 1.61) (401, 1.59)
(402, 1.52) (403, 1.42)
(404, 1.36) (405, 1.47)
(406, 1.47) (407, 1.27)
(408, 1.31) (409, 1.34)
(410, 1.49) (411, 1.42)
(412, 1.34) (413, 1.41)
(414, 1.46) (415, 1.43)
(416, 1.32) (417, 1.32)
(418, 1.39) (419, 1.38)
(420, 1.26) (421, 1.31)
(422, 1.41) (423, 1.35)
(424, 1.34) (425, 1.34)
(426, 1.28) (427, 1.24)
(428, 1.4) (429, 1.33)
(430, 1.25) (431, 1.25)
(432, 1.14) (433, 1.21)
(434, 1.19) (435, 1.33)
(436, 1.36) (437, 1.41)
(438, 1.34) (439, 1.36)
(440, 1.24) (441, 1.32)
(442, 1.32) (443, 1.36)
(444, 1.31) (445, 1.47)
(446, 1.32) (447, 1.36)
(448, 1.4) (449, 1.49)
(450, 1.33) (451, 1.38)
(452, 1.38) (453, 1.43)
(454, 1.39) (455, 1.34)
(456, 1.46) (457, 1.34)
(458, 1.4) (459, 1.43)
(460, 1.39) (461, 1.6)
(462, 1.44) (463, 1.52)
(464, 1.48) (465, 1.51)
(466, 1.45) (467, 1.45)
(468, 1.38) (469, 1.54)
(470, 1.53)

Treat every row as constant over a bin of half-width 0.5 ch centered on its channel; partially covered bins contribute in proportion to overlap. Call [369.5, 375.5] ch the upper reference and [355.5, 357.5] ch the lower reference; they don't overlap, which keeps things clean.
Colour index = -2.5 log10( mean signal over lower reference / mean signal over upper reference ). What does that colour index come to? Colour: -0.10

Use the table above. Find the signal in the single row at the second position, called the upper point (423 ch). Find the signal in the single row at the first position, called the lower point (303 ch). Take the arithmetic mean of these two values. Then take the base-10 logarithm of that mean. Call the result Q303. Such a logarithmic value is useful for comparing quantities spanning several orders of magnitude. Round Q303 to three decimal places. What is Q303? 0.161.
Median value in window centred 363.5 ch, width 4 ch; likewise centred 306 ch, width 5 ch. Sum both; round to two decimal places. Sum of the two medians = 2.93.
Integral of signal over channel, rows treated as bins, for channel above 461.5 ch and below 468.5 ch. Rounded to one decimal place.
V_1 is 10.2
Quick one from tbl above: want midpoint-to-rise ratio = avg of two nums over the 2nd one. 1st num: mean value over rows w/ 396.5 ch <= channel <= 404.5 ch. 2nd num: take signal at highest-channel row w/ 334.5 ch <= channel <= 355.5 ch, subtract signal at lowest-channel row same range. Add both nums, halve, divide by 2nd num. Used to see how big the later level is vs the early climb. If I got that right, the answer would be 10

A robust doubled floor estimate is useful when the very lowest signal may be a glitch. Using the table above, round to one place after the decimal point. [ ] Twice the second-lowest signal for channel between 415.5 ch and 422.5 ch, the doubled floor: 2.6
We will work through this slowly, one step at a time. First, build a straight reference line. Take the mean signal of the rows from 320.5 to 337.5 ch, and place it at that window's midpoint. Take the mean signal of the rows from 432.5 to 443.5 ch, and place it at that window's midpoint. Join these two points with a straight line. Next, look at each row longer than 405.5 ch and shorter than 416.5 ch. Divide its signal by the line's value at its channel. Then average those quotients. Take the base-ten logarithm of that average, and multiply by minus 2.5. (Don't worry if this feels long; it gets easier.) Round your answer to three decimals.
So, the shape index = -0.029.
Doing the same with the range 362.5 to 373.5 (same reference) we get 0.162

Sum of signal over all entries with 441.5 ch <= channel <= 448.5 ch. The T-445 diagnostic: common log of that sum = 0.98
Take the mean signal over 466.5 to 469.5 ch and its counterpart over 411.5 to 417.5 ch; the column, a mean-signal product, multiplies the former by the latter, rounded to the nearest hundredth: 2.01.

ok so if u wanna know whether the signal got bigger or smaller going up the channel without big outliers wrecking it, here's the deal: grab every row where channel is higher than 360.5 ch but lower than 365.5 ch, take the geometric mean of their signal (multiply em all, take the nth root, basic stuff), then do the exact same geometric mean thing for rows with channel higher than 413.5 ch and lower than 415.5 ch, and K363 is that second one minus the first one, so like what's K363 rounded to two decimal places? 0.11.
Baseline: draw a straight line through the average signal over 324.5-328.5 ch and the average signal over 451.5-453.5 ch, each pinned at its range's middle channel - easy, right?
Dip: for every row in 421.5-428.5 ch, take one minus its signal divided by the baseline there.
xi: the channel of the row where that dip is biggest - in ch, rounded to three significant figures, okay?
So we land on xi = 427 ch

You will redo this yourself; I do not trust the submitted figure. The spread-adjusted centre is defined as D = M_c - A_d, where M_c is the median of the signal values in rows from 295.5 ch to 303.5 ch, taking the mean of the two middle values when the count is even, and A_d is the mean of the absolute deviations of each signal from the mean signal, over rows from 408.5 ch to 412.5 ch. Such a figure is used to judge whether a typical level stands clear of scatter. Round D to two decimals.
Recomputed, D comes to 1.40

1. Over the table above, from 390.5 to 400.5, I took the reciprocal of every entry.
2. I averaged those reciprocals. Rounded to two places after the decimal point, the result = 0.71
